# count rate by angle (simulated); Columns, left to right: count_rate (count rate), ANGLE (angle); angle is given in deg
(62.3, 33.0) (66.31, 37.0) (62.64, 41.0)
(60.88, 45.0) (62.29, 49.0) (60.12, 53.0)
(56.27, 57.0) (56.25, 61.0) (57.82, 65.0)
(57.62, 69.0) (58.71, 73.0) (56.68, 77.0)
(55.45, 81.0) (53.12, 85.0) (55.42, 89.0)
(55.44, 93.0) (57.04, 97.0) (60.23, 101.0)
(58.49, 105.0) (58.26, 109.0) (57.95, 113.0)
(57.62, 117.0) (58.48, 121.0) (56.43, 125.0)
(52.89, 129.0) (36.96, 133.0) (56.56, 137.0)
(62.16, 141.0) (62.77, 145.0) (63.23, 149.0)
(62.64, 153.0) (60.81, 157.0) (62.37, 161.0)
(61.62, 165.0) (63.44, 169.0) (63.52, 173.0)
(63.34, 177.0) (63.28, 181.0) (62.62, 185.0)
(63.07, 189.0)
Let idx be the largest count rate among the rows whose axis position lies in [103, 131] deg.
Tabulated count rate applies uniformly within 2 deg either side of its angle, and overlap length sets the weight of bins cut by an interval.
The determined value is 58.49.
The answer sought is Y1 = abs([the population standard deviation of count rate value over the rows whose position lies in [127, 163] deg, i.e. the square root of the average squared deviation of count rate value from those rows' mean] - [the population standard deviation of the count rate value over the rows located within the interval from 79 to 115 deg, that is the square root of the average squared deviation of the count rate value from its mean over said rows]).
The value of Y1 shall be 6.0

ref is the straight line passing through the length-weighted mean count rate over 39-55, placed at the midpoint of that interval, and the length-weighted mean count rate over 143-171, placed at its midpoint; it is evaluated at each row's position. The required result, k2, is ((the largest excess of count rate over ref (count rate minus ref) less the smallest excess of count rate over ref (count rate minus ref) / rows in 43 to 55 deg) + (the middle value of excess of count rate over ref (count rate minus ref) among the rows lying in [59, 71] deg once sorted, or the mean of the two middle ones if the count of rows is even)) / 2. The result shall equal -1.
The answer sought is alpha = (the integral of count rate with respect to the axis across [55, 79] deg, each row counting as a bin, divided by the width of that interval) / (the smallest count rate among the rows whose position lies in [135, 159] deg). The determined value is 1.01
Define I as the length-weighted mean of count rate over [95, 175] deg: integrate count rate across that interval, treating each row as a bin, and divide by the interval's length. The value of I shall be 58.7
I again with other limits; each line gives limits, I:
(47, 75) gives 58.4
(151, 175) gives 62.4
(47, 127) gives 57.5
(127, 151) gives 55.8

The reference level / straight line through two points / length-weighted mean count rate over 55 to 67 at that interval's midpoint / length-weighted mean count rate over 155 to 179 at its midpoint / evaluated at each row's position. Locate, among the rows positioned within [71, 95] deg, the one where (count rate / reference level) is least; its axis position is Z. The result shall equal 85.0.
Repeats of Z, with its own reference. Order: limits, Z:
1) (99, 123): 117.0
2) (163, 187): 185.0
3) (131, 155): 133.0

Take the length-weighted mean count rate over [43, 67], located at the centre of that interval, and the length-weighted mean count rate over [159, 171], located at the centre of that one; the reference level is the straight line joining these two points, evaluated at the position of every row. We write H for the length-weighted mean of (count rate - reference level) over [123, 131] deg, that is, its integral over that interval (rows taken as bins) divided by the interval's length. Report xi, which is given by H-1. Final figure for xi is -8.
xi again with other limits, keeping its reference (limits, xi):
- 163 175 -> -1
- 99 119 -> -3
